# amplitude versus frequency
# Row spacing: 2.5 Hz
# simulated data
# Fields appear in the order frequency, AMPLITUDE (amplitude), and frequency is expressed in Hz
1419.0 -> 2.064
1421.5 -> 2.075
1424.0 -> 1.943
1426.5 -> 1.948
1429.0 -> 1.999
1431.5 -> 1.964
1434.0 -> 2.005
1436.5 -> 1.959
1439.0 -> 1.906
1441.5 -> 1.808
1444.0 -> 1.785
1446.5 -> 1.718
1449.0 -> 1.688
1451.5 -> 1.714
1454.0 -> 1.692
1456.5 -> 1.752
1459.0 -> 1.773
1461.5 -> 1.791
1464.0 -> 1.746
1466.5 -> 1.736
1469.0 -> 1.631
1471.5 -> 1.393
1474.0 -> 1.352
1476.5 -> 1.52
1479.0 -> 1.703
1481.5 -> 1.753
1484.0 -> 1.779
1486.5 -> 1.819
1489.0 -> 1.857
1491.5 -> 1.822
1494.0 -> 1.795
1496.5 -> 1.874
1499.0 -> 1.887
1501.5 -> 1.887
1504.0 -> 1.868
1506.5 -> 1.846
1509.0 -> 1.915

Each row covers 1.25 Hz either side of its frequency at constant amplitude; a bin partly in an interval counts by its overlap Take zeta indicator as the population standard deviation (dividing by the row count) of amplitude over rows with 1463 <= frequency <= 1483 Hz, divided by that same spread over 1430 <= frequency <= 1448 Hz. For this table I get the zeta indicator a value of 1.5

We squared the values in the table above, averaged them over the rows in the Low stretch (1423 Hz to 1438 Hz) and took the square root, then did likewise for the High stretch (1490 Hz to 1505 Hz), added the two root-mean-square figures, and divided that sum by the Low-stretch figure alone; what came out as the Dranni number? 1.94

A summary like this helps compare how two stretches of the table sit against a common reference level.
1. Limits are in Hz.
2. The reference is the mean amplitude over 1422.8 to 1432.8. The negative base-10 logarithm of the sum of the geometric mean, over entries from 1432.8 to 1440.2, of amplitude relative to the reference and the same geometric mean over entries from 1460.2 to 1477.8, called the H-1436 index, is -0.256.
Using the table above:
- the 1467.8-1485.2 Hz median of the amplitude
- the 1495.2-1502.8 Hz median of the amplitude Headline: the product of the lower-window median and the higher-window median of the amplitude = 3.08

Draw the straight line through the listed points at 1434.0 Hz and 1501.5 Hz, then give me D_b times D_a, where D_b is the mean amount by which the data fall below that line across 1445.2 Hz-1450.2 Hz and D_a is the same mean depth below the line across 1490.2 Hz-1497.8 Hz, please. 0.019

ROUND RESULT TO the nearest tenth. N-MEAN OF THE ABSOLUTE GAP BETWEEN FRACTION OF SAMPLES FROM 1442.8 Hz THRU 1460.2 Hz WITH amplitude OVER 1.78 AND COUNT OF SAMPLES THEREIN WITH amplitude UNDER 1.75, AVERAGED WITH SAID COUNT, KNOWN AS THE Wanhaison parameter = 3.9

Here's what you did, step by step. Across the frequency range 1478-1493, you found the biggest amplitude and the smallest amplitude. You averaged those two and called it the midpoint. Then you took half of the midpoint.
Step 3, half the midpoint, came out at 0.89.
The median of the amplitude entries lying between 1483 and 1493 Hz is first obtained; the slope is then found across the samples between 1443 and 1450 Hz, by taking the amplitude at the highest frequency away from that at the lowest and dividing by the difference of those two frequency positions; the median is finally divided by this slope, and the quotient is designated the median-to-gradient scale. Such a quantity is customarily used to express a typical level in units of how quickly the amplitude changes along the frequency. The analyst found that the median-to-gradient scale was -94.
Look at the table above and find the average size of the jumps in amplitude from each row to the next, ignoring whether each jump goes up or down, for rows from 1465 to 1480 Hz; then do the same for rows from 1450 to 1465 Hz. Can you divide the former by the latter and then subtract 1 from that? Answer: 3.4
